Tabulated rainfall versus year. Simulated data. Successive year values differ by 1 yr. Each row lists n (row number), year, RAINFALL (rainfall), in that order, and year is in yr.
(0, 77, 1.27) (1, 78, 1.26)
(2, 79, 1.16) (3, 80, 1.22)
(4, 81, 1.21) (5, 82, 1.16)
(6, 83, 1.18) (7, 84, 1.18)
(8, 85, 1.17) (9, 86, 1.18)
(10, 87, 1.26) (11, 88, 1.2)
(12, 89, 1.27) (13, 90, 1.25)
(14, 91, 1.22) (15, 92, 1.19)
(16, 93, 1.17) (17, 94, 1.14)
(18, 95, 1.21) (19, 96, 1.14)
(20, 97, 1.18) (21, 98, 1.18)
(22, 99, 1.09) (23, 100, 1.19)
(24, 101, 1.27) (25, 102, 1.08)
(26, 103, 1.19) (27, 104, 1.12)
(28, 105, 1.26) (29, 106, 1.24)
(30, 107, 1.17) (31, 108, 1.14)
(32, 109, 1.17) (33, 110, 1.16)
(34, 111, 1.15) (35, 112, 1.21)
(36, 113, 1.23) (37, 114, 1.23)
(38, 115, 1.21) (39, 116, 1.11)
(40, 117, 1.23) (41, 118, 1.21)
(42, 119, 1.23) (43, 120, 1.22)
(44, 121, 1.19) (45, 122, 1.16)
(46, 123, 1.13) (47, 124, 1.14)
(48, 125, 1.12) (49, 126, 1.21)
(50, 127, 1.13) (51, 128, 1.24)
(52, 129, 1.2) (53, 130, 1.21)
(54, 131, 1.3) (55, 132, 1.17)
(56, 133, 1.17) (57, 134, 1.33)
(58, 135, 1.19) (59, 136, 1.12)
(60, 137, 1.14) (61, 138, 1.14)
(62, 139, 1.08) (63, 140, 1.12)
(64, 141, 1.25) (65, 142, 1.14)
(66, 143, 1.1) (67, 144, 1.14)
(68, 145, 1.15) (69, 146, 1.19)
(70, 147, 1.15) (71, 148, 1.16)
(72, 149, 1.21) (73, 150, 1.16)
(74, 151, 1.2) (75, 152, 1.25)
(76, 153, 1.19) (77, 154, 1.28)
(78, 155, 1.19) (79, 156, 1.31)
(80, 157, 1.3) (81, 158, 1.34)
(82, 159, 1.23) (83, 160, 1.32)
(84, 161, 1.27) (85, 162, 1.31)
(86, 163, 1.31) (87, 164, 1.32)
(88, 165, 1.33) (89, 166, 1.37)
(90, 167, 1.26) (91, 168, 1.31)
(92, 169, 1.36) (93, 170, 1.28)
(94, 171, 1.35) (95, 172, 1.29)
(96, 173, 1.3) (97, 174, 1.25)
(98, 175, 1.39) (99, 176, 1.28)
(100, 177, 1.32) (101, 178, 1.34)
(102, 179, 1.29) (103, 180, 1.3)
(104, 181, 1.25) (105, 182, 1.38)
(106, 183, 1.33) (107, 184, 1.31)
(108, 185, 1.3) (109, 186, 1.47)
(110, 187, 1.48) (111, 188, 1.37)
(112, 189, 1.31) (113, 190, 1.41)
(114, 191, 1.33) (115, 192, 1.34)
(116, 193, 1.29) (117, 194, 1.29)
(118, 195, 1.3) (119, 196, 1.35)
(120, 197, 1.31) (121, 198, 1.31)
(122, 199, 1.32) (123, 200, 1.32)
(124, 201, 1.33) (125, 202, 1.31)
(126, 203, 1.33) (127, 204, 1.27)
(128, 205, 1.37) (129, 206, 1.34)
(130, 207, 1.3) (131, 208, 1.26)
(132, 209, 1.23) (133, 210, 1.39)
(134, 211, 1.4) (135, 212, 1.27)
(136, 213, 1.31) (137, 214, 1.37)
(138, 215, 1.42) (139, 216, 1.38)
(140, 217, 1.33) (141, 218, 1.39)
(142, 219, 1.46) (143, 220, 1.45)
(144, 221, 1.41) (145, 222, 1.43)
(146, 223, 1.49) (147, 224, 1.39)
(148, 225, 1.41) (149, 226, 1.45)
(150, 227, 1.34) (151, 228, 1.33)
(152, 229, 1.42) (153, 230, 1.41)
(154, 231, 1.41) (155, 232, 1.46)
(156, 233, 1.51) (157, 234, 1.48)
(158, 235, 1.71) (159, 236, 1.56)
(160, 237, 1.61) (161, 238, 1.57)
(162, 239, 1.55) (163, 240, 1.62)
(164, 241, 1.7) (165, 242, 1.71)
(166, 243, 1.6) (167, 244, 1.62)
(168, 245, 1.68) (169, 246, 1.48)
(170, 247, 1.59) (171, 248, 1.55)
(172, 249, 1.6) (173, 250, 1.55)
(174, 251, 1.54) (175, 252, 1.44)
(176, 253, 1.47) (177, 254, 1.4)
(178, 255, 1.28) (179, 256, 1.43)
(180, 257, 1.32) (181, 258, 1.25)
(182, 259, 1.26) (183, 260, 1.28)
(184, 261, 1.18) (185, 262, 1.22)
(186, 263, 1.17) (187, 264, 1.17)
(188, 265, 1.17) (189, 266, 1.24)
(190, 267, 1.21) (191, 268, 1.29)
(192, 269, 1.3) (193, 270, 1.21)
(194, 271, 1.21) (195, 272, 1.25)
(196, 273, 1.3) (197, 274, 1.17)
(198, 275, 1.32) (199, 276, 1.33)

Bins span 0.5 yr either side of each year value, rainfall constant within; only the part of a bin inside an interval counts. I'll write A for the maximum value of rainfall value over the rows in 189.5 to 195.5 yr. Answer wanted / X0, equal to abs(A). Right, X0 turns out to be 1.41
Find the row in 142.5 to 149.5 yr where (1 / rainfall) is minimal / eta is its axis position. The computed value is 149 yr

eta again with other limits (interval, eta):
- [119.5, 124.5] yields 120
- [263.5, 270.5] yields 269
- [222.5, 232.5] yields 223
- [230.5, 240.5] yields 235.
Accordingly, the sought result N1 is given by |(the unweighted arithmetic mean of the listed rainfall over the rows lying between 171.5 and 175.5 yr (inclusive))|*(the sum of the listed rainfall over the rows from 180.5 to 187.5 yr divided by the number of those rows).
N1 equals 1.78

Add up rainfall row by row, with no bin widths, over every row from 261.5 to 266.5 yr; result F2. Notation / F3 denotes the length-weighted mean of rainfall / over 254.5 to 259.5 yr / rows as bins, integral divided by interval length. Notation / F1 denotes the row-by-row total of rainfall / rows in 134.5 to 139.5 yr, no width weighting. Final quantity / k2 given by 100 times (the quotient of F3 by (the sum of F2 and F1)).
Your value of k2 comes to 11.2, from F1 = 5.67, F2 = 5.97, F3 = 1.31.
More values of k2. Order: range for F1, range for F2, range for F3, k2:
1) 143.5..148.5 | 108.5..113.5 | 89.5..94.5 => 10.2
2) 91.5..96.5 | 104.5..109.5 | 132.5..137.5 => 10.1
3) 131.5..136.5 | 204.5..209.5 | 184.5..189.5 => 11.1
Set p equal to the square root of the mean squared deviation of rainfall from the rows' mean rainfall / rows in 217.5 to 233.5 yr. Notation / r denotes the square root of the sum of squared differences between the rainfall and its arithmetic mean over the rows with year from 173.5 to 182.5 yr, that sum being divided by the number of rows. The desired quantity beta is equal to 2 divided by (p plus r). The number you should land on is 21.1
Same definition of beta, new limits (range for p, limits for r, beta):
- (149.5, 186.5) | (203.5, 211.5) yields 16.7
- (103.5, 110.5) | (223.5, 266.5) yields 9.8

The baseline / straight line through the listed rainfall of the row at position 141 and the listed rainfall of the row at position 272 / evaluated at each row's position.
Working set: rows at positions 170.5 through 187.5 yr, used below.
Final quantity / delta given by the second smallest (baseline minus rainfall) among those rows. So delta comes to -0.22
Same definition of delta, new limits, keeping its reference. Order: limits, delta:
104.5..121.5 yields 0.01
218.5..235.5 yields -0.26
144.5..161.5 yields -0.07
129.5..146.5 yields -0.05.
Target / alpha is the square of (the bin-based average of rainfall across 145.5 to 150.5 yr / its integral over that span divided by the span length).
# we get 1.38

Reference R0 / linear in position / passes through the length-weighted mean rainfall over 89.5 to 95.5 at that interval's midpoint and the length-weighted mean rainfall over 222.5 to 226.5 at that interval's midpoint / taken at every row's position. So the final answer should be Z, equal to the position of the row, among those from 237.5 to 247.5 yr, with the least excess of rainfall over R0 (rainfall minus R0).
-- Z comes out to 246 yr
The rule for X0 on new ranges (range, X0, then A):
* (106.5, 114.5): 1.23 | 1.23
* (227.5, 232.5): 1.46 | 1.46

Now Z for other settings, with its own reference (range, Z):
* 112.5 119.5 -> 116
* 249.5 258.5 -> 258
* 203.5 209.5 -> 209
